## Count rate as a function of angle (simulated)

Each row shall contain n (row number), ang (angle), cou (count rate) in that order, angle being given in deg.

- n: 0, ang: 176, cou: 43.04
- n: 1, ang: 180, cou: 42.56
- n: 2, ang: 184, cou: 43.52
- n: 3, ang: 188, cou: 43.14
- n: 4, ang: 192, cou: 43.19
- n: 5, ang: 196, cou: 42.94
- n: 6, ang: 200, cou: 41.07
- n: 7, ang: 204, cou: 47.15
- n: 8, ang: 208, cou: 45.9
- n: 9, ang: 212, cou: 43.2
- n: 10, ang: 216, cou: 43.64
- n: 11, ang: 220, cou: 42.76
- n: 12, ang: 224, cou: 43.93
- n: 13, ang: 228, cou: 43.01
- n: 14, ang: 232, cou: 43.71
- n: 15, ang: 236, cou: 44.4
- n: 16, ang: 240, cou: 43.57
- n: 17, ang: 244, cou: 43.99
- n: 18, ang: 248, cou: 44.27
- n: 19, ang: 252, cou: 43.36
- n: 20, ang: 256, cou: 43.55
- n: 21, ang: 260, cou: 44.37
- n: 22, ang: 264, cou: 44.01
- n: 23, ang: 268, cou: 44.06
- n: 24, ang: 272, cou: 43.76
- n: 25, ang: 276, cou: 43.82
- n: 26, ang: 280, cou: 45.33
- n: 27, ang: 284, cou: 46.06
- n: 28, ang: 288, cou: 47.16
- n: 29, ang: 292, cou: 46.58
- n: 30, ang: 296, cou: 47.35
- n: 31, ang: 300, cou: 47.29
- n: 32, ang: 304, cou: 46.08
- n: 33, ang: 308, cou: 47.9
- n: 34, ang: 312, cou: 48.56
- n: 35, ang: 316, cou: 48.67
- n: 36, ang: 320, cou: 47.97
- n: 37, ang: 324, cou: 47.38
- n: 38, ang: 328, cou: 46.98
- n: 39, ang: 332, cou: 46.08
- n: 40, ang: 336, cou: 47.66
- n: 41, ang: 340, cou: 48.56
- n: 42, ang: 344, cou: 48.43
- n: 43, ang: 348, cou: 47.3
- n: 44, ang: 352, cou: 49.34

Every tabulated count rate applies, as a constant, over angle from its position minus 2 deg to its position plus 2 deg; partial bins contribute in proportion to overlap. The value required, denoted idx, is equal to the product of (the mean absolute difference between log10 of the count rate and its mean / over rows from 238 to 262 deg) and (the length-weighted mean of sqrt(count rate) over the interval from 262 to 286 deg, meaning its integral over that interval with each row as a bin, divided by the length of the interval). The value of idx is 0.024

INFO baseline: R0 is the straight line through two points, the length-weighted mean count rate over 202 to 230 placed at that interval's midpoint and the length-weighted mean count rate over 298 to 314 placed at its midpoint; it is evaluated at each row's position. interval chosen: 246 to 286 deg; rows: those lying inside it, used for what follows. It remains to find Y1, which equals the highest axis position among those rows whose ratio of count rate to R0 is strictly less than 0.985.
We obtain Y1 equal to 280 deg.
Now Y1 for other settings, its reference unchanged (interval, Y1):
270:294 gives 280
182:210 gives 200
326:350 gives 348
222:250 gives 248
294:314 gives 304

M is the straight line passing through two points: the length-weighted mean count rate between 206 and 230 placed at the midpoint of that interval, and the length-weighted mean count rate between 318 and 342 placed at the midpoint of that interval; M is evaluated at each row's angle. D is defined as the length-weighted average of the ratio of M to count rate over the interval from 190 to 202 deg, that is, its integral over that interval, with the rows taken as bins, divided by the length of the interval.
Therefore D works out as 1.02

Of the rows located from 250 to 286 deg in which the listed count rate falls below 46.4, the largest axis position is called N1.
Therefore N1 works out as 284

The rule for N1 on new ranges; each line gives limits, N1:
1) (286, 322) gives 304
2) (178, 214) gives 212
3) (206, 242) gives 240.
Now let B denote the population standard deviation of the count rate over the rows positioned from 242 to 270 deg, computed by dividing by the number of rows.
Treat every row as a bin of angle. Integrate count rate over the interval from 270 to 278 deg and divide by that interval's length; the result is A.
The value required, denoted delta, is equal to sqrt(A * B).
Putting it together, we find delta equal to 3.9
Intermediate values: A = 43.8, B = 0.34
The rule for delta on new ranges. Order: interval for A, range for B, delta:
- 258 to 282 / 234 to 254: 4.2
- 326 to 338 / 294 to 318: 6.4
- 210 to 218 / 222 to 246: 4.3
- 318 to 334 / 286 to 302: 3.8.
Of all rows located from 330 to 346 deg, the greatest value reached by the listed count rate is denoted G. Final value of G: 48.56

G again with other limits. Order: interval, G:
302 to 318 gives 48.67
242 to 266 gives 44.37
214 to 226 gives 43.93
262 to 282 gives 45.33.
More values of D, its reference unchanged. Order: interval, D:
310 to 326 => 0.98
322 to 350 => 1.00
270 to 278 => 1.04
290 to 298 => 0.98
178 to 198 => 0.99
